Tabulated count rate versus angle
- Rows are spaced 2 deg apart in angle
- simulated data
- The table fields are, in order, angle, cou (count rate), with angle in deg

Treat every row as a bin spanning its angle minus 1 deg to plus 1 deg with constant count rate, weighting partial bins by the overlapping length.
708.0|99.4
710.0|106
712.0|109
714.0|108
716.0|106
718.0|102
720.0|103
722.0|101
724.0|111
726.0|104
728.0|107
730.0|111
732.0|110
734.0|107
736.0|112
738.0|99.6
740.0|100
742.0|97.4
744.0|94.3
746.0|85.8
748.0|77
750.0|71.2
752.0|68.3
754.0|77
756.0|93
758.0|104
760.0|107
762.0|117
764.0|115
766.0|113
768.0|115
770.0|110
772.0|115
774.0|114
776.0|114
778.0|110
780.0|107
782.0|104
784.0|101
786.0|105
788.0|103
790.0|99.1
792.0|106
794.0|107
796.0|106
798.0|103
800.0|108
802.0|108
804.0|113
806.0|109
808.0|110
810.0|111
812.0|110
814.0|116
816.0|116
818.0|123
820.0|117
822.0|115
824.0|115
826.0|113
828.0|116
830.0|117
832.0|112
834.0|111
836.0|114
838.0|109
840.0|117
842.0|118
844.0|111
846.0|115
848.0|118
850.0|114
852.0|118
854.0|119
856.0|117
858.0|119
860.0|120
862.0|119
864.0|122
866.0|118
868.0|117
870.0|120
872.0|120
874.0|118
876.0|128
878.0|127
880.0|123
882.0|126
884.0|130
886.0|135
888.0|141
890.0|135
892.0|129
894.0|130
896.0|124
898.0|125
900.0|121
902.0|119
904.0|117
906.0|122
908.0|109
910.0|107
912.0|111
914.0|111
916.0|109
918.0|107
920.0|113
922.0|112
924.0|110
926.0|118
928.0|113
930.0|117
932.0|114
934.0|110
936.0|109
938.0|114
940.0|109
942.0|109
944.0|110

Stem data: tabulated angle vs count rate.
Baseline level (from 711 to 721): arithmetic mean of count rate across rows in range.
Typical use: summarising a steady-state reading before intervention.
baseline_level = 106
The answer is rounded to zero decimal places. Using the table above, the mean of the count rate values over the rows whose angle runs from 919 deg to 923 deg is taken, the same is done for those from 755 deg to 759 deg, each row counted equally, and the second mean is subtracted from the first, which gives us 14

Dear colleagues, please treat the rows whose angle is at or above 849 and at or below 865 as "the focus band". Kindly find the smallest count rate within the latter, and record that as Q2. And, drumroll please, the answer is 114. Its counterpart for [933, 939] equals 109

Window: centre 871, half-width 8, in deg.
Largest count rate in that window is 128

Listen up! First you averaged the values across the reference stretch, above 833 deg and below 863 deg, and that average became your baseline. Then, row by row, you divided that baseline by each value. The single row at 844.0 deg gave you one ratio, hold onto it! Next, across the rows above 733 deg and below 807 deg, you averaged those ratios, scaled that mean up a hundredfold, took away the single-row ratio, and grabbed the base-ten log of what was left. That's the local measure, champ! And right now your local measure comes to 2.06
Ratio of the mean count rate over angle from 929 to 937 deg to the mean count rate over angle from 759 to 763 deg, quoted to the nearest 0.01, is 1.00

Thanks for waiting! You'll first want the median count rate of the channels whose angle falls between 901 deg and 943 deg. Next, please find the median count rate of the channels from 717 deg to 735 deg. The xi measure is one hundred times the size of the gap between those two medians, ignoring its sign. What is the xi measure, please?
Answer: 400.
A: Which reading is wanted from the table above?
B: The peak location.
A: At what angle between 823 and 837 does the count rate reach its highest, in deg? 830.0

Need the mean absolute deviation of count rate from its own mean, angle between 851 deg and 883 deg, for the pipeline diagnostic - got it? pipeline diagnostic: 2.8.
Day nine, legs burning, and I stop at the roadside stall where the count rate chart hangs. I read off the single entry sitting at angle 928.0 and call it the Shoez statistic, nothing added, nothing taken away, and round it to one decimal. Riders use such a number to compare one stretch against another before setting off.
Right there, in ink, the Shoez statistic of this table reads 113.0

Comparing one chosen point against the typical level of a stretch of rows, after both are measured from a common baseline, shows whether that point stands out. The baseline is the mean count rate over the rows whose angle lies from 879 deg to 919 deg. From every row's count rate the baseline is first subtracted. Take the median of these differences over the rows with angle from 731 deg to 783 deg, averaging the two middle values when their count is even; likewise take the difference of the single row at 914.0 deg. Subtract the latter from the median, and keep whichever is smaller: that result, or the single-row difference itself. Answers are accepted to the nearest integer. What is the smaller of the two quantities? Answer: -11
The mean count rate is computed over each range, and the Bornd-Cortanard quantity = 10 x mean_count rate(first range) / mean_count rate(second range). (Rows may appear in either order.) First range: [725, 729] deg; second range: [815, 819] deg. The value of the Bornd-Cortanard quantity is 8.8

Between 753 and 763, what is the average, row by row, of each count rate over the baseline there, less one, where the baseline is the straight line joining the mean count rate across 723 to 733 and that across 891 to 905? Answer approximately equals -0.10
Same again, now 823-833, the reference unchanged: -0.02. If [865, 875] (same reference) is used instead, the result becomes -0.02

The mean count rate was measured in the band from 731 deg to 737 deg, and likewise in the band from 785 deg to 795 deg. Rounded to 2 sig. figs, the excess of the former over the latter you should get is 5.6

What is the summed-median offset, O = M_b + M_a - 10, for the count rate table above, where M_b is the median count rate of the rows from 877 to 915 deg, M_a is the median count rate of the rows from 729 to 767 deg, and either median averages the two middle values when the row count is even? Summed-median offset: 214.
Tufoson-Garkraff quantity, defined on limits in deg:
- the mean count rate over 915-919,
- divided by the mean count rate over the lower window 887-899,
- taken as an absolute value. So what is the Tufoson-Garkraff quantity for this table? 0.83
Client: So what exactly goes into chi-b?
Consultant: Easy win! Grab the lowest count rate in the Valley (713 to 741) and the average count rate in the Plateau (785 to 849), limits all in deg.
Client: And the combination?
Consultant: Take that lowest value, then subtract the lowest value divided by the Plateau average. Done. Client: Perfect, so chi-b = 99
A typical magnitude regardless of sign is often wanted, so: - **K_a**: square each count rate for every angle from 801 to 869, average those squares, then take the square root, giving 115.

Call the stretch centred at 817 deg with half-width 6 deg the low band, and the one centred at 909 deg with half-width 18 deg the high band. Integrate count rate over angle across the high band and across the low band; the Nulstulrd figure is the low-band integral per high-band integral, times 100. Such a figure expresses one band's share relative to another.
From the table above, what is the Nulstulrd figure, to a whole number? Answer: 33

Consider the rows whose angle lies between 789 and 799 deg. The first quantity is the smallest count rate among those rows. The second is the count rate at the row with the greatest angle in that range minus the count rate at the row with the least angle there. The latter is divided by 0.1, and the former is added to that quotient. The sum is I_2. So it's 138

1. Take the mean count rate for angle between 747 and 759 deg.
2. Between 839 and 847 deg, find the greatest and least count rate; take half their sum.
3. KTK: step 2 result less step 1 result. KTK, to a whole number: 33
